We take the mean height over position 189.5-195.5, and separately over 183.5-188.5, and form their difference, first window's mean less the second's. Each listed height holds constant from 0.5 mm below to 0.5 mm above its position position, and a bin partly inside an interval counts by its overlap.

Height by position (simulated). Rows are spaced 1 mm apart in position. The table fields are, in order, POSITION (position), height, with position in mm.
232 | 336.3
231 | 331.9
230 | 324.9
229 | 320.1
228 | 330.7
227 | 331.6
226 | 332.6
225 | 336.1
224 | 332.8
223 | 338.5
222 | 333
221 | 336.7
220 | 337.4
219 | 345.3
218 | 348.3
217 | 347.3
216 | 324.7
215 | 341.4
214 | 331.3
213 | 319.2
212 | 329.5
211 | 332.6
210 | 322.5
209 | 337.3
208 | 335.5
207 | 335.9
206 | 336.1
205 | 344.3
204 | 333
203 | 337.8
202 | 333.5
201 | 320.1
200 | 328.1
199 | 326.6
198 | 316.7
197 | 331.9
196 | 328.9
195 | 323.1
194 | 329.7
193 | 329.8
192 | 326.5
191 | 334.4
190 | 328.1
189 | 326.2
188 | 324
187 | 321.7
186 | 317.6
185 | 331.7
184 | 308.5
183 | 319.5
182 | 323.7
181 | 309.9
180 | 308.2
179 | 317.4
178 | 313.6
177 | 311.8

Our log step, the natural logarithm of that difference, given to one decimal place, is 2.1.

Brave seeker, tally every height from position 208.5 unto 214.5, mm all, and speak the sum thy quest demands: 1972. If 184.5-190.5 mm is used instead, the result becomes 1949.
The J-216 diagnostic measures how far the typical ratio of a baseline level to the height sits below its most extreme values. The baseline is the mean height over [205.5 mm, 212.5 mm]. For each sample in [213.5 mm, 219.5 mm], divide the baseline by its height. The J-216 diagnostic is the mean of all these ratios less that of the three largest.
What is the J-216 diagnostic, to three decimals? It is -0.021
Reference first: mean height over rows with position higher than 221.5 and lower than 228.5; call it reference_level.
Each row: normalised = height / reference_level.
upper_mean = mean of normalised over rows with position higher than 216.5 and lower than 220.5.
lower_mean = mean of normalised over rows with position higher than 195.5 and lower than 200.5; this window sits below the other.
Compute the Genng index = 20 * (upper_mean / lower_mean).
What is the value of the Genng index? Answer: 21.1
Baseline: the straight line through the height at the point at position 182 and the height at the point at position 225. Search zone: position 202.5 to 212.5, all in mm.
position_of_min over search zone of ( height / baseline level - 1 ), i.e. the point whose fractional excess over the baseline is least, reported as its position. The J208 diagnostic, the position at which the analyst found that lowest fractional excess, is 210 mm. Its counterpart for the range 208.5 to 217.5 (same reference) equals 213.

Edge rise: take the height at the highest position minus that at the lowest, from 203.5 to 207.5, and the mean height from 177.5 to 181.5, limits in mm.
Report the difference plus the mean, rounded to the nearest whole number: 315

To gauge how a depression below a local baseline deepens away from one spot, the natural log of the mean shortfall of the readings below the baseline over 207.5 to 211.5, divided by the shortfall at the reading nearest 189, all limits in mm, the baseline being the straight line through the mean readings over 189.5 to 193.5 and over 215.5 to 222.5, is 0.4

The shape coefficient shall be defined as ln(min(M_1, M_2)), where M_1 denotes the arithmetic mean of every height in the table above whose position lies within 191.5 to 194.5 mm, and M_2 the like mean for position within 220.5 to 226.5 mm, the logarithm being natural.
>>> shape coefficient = 5.80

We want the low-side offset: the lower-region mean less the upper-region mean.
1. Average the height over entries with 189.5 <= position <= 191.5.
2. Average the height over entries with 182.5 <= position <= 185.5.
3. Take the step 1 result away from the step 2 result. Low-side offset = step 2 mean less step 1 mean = -11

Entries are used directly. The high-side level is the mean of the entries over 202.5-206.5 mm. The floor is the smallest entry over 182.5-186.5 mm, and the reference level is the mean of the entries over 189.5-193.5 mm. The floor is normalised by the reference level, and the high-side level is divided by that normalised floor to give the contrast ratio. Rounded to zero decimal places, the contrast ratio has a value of 361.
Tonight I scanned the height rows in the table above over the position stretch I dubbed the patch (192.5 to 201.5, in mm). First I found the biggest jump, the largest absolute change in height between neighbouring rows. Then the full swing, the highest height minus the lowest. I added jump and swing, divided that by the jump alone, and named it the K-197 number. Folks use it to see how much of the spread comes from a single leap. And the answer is 2.0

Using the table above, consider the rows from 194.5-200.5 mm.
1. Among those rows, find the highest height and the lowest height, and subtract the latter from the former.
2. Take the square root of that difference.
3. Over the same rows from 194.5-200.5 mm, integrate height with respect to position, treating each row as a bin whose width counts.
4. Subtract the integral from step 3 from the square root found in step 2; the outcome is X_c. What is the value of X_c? -1951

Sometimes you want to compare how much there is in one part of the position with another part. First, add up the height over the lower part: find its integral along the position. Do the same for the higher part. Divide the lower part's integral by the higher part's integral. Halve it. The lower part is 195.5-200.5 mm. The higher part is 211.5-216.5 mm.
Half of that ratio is 0.50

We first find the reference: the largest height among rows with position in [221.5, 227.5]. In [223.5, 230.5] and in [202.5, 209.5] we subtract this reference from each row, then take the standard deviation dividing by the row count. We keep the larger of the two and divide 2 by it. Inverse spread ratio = 0.40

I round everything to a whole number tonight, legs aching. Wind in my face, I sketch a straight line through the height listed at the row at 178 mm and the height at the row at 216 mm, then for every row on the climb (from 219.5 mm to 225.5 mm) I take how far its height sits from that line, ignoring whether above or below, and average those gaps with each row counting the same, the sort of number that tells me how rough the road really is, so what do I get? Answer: 9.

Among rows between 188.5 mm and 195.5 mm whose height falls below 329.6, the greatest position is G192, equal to 195 mm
